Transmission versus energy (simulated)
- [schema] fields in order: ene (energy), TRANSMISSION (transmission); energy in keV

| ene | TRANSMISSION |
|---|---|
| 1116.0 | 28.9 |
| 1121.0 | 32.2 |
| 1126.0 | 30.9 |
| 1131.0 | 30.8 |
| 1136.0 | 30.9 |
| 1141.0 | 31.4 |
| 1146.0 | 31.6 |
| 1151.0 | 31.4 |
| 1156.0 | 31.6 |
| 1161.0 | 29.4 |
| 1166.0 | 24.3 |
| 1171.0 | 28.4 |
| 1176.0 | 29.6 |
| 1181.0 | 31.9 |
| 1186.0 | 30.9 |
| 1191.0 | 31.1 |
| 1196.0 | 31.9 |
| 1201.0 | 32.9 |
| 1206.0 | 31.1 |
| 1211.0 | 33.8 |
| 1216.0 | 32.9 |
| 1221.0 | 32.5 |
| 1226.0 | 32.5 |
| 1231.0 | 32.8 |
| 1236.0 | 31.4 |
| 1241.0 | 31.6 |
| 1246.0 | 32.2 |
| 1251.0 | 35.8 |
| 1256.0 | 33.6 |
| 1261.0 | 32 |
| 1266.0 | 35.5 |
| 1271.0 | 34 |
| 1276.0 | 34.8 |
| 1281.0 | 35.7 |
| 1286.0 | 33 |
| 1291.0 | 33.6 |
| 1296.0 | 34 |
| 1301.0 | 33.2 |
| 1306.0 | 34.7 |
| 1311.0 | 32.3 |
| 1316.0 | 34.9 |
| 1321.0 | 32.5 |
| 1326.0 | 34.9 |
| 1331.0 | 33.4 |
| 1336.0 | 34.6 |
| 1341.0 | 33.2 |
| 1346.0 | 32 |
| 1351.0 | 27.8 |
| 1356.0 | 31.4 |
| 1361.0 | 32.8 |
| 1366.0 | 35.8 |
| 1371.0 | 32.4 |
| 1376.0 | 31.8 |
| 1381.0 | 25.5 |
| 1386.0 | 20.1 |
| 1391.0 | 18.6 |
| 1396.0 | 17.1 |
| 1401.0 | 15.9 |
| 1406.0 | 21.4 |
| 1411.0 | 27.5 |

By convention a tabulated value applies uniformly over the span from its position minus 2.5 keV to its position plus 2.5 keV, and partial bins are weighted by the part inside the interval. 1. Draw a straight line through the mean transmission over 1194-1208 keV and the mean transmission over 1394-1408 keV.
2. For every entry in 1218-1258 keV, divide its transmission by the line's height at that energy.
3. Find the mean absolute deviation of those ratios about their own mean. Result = 0.053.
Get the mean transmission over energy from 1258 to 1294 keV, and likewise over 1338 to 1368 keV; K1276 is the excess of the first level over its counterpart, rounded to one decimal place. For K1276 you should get 1.9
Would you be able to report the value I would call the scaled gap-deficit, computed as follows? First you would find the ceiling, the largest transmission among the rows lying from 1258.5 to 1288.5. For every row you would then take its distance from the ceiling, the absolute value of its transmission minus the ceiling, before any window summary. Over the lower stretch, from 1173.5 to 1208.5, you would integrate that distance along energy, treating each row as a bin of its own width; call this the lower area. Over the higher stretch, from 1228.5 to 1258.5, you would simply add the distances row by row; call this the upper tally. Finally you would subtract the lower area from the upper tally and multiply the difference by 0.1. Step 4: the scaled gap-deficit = -14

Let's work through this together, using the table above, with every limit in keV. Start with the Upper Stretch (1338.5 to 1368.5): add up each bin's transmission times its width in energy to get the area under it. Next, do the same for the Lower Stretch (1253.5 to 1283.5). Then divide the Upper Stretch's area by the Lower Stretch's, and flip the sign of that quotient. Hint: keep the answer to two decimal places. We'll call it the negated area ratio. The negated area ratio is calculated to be -0.94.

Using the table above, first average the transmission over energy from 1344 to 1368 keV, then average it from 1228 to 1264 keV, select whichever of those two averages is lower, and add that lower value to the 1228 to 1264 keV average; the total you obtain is 64.7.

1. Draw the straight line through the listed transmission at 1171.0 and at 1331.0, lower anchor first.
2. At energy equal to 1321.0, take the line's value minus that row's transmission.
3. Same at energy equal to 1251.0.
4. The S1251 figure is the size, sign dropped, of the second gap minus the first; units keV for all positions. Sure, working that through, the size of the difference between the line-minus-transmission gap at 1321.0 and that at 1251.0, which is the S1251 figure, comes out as 5.5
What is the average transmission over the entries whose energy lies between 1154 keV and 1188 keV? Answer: 29.4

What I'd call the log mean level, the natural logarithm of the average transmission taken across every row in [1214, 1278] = 3.50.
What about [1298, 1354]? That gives 3.50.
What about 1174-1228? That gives 3.46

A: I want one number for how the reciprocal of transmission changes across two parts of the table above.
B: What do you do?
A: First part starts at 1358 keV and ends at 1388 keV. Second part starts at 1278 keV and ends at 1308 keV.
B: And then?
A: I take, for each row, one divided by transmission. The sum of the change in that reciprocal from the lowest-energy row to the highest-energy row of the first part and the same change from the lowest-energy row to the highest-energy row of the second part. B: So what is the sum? 0.020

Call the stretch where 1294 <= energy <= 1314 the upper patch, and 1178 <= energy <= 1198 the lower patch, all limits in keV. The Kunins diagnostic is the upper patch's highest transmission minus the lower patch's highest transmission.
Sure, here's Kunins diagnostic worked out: 2.8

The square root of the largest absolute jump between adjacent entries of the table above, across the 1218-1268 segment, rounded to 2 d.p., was 1.90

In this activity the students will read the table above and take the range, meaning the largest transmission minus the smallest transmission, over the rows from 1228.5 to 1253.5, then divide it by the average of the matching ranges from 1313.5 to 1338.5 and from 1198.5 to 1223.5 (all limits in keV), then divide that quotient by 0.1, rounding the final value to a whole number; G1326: 17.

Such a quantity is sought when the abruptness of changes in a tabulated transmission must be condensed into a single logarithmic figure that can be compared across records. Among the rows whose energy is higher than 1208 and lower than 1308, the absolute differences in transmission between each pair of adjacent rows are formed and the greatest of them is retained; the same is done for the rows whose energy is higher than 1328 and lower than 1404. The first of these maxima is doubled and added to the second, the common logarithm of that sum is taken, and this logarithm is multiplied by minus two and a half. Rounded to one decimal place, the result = -2.8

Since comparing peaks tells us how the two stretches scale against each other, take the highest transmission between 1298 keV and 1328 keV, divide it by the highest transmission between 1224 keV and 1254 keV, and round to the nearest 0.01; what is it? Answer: 0.97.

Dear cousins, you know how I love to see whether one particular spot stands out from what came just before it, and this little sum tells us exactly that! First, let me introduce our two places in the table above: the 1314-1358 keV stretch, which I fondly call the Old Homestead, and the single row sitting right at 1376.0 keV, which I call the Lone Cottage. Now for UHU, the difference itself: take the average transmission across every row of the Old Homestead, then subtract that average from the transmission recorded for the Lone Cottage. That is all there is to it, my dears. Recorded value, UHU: -0.9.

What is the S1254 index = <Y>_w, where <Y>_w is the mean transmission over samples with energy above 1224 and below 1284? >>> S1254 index 33.5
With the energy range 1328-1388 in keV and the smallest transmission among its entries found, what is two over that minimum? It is 0.10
